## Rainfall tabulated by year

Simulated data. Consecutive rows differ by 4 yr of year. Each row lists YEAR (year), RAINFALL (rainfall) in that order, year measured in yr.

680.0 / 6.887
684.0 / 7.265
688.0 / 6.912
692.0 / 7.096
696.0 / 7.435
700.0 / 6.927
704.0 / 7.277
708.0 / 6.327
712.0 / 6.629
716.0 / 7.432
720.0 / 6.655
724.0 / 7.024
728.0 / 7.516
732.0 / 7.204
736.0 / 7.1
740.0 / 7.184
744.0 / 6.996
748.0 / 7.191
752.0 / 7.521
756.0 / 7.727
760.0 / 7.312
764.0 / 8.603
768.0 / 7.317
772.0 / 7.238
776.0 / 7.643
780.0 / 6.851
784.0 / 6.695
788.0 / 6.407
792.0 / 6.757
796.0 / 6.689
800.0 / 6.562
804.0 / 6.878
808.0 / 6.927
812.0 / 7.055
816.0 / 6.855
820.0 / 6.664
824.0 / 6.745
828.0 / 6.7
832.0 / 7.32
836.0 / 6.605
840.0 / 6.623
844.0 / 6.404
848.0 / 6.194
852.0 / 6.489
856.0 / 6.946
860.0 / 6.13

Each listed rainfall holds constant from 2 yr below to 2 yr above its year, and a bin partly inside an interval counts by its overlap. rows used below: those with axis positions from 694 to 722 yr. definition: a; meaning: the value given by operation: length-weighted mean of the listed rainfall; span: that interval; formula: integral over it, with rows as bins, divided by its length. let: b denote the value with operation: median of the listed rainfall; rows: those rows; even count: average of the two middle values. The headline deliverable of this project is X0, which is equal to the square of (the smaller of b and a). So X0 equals 48.0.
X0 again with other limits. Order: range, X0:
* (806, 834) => 47.0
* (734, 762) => 51.7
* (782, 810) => 44.8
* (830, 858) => 43.6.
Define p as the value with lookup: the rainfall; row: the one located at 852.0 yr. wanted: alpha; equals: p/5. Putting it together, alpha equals 1.30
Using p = 6.489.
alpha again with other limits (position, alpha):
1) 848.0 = 1.24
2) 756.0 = 1.55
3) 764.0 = 1.72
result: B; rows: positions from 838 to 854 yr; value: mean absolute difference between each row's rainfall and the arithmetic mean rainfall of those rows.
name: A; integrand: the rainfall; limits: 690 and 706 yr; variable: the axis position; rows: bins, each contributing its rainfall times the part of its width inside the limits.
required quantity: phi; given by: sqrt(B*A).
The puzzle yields 3.8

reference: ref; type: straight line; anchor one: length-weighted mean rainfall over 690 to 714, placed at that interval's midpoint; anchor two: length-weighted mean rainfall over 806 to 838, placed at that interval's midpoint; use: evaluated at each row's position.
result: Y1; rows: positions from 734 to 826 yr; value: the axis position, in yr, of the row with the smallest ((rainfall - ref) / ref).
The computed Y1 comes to 788.0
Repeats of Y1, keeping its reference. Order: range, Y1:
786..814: 788.0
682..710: 708.0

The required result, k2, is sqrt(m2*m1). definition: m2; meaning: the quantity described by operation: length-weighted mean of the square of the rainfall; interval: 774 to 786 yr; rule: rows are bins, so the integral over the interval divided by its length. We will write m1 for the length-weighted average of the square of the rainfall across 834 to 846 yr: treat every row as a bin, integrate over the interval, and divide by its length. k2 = 46.3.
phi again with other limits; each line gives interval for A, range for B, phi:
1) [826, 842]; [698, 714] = 5.8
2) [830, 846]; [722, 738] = 4.1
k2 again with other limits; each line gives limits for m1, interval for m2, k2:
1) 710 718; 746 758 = 52.7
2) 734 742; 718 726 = 48.9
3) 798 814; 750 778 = 52.4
